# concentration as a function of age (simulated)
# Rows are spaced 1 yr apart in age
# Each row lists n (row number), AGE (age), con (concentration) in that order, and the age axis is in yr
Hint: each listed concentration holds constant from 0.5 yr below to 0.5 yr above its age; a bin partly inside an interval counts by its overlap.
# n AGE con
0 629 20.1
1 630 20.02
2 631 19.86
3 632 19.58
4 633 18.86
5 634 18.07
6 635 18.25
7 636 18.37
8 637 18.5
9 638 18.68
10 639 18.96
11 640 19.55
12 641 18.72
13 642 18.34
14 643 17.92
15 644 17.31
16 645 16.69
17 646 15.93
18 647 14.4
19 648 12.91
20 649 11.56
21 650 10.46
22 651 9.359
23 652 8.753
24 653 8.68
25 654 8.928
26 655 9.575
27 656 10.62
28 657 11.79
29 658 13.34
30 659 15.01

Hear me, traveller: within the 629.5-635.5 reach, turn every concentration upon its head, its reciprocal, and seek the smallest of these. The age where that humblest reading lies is 630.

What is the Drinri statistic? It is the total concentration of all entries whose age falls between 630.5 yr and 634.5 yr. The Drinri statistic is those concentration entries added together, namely 76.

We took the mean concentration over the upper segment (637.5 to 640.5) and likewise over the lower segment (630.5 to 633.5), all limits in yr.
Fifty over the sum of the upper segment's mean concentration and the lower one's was 1.30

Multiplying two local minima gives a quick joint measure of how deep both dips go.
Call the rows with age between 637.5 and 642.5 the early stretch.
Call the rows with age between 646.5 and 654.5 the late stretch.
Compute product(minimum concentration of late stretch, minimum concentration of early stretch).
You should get 159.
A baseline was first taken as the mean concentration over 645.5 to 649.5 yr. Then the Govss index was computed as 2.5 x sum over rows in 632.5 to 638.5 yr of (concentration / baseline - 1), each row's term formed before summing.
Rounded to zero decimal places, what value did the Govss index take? 5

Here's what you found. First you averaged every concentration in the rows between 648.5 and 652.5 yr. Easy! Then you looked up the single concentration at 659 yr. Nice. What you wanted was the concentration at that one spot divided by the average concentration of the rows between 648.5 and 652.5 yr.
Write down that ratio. 1.5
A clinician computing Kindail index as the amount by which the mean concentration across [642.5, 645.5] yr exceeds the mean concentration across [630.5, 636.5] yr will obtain -2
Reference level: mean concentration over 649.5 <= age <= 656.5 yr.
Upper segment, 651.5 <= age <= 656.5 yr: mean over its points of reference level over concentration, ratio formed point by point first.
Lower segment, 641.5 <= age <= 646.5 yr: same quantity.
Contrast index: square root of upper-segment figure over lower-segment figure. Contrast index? 1.36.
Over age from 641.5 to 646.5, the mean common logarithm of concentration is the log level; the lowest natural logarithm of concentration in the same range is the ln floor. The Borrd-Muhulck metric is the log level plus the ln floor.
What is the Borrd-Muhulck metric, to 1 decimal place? 4.0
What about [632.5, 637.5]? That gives 4.2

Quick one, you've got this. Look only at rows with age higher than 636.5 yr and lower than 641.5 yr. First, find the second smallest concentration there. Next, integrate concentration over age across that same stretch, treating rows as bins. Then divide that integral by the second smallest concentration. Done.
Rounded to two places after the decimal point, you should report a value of 5.05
